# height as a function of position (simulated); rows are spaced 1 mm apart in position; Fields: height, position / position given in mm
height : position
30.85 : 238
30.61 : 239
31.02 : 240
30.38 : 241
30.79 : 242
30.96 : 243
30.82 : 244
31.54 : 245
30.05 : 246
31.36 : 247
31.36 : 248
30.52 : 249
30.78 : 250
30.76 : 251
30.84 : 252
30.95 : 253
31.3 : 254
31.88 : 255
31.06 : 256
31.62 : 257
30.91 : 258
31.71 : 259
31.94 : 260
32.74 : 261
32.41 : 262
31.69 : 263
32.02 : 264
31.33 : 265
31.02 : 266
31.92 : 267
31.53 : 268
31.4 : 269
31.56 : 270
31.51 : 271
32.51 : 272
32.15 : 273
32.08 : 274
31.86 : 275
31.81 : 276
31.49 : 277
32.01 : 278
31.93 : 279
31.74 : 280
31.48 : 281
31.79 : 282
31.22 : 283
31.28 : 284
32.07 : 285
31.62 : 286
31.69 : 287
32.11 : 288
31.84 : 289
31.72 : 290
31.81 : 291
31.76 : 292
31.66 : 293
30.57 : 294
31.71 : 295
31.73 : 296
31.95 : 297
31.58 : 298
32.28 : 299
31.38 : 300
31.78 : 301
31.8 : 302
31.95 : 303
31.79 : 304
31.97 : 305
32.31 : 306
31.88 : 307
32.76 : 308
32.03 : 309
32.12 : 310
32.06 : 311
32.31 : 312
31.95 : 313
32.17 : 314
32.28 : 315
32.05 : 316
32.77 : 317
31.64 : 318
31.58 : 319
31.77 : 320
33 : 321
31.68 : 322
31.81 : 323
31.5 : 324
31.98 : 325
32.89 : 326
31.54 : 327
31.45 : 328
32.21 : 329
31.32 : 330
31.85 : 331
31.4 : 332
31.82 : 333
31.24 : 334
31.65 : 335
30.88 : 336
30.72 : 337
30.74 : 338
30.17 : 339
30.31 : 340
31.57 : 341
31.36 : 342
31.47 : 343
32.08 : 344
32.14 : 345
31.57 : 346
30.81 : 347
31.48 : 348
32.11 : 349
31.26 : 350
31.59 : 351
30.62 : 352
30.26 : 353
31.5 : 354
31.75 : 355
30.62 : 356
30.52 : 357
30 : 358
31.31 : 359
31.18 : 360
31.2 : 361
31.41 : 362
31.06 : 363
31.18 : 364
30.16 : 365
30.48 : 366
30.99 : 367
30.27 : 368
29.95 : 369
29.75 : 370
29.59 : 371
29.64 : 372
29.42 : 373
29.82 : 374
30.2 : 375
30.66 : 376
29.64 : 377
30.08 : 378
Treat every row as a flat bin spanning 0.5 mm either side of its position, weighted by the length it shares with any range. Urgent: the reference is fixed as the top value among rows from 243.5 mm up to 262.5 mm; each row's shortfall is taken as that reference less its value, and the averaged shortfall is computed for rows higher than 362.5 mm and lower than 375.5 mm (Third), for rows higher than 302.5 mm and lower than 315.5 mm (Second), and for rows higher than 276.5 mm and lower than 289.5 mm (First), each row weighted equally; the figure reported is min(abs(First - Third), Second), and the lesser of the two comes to 0.62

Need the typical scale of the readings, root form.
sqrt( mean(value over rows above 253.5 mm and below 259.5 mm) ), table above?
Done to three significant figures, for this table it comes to 5.60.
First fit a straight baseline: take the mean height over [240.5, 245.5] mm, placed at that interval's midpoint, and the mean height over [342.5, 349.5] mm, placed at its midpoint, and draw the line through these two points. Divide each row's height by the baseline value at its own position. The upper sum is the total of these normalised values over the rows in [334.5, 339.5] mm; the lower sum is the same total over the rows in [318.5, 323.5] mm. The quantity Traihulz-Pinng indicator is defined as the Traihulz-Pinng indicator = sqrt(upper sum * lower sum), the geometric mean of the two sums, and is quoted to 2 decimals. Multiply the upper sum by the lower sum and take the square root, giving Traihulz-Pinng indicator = 4.98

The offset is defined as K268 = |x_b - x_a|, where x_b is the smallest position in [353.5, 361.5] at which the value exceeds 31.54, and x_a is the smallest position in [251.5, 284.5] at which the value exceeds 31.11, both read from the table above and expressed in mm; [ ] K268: 101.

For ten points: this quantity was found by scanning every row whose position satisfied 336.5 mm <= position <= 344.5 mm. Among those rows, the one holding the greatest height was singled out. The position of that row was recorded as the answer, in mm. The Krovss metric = 344 mm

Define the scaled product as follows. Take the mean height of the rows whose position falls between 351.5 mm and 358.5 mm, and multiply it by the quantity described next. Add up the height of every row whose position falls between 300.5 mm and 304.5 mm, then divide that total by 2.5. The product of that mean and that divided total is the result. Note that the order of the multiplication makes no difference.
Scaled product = 1566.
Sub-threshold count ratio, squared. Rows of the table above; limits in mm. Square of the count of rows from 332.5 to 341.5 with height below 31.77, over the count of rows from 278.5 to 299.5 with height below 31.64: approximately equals 1.8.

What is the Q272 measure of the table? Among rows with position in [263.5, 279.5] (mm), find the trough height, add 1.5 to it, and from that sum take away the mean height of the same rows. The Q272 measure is 0.76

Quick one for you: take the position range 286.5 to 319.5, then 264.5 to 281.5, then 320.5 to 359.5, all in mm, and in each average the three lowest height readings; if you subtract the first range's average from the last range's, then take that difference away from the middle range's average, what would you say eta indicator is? 32.3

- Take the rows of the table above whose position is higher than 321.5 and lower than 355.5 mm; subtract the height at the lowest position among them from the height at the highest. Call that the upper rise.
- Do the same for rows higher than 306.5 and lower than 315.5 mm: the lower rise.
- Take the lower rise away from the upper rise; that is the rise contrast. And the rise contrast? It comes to -0.3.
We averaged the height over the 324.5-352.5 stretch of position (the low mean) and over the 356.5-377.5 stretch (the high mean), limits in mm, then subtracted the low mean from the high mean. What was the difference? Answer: -1.0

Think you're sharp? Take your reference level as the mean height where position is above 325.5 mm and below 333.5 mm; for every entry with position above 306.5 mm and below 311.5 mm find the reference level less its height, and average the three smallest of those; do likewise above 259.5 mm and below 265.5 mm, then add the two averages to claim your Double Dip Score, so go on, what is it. -1.1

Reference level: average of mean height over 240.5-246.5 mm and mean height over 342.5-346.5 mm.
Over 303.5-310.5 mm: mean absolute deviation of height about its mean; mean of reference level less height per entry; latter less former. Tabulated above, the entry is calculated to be -1.1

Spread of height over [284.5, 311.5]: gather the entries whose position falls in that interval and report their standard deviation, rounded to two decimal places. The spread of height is 0.37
